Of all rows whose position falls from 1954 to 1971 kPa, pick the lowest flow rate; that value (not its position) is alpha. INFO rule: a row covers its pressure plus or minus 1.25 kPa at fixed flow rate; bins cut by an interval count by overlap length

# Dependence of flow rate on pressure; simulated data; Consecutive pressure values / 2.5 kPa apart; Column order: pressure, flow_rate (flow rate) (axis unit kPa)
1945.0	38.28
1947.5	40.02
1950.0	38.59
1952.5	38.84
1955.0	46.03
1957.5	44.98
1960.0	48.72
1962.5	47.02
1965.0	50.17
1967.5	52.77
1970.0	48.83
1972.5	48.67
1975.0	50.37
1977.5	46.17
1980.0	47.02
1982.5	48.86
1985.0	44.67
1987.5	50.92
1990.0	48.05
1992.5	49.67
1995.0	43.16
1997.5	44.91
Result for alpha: 44.98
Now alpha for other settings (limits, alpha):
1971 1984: 46.17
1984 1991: 44.67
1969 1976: 48.67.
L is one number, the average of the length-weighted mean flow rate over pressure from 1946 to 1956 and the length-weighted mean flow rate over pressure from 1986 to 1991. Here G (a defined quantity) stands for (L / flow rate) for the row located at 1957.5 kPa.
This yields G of 1.00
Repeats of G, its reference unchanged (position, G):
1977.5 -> 0.97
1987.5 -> 0.88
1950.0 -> 1.17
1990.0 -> 0.94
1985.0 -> 1.01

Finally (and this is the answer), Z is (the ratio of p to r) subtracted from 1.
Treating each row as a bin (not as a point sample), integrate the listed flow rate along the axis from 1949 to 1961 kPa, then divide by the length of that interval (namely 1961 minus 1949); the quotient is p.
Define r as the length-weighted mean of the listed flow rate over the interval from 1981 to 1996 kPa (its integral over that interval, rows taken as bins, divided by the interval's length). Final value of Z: 0.09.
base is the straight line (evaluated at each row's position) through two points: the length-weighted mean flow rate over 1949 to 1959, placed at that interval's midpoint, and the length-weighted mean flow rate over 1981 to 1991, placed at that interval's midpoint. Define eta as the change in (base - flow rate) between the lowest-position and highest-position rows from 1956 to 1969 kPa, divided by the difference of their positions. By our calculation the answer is -0.60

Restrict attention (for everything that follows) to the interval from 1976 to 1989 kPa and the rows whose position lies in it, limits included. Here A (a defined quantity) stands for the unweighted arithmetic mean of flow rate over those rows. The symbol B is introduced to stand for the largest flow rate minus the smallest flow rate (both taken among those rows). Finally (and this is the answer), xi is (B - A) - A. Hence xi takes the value -89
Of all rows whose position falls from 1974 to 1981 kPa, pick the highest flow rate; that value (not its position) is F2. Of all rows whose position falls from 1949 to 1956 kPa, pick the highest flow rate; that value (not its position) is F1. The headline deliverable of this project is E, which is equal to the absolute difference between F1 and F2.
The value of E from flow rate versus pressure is 4.3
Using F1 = 46.03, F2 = 50.37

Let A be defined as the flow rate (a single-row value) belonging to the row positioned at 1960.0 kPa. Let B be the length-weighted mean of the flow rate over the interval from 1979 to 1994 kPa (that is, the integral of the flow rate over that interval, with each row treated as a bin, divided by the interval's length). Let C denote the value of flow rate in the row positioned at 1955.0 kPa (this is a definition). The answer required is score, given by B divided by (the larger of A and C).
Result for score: 0.99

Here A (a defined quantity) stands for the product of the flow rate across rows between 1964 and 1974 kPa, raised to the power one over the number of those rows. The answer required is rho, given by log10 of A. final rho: 1.70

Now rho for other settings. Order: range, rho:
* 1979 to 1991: 1.68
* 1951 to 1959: 1.64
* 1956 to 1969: 1.69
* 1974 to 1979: 1.68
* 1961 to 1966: 1.69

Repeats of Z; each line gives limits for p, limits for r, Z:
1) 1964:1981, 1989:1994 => -0.01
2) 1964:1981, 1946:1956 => -0.21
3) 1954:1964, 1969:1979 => 0.03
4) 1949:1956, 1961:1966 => 0.15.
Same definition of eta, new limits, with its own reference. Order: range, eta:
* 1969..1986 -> 0.46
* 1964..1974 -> 0.38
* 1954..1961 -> -0.36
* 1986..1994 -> 0.43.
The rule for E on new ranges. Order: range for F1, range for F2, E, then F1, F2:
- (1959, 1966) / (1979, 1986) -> 1.3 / 50.17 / 48.86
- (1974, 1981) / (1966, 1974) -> 2.4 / 50.37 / 52.77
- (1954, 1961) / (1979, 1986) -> 0.1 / 48.72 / 48.86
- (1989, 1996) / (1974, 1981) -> 0.7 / 49.67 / 50.37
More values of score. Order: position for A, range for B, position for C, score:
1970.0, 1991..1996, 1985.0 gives 0.96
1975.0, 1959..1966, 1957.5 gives 0.96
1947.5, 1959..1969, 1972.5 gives 1.02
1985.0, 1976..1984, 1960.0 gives 0.97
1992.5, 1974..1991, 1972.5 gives 0.97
